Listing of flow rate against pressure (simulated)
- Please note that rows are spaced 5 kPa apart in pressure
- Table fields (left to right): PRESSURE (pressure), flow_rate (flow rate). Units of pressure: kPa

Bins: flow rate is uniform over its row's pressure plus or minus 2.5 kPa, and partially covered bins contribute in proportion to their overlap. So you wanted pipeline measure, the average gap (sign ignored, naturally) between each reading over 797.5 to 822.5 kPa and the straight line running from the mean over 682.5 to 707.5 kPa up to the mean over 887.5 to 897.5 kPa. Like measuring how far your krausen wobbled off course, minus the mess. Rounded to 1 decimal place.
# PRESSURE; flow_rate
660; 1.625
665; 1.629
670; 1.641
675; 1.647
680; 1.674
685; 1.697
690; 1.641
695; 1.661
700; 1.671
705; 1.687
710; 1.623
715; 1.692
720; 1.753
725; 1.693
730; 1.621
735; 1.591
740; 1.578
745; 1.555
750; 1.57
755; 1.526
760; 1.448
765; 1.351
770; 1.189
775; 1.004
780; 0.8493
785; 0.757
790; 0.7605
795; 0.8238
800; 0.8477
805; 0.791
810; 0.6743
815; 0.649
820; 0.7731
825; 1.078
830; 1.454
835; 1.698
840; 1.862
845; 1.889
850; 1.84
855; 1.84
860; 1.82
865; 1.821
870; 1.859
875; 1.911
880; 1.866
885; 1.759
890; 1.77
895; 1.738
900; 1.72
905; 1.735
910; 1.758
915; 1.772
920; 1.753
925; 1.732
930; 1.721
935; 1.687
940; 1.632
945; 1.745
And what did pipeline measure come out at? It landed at 1.0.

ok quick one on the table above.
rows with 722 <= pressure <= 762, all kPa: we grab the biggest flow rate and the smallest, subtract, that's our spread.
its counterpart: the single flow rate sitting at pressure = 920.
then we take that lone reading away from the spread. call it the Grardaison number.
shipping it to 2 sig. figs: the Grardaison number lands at -1.5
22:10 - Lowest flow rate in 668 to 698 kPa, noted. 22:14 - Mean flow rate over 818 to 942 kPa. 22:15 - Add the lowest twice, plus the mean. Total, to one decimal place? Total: 5.0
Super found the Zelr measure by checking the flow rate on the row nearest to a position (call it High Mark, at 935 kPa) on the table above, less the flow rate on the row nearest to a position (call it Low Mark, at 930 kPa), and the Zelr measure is -0.03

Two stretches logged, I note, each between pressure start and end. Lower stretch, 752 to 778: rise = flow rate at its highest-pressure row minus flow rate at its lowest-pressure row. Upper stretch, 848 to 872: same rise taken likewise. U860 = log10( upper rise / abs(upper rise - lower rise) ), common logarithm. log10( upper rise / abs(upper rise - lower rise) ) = -1.5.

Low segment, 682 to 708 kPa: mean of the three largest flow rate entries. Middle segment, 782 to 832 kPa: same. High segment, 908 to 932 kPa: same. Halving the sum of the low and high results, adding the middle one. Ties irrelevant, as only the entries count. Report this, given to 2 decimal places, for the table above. 2.85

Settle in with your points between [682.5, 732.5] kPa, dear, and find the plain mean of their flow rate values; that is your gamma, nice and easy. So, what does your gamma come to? 1.7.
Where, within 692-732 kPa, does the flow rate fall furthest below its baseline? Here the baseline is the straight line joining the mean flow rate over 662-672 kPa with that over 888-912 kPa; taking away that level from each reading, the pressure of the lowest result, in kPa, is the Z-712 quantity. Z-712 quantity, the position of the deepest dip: 730 kPa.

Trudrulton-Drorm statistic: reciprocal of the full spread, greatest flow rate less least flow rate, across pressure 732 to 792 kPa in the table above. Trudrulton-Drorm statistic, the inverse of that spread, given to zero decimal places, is 1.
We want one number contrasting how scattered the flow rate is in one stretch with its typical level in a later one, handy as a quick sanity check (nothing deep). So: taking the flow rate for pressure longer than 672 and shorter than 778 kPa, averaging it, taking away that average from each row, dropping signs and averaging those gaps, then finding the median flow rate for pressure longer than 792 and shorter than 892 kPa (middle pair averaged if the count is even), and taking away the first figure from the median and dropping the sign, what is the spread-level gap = 1.64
